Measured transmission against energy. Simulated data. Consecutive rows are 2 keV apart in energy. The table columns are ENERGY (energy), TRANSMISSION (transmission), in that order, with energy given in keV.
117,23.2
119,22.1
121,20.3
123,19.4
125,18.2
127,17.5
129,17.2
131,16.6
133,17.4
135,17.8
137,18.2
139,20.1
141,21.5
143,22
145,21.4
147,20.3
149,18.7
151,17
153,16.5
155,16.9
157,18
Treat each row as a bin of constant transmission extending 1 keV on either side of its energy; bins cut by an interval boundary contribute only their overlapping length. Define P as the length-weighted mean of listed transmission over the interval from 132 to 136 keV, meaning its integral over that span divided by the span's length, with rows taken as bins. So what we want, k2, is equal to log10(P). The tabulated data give 1.25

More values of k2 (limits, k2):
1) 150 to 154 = 1.22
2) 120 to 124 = 1.30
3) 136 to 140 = 1.28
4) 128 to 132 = 1.23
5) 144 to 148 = 1.32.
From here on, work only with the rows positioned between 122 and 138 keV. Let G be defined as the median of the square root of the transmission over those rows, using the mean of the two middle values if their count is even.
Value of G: 4.20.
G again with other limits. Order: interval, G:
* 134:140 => 4.27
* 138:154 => 4.49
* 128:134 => 4.15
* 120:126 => 4.40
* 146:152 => 4.32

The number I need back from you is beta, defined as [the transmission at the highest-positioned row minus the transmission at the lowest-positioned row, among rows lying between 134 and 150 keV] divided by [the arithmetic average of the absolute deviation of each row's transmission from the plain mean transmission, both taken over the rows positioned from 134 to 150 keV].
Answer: 0.7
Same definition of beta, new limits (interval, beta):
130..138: 3.2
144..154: -3.0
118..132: -3.5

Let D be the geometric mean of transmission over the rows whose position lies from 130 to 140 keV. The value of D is 18.0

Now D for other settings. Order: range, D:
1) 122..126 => 18.8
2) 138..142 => 20.8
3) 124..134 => 17.4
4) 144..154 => 18.7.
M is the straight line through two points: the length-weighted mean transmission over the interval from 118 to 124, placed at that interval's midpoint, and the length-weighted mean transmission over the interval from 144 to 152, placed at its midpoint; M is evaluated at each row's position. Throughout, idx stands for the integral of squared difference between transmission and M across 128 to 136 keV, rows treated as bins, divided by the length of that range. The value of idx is 8.33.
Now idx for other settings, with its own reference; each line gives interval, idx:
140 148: 3.41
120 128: 3.55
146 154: 3.23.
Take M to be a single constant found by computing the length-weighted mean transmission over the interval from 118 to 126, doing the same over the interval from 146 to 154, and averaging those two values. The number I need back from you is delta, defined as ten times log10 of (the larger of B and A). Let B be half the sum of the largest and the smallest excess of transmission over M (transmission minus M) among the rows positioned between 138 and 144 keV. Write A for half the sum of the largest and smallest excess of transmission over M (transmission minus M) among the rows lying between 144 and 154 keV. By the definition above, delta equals 3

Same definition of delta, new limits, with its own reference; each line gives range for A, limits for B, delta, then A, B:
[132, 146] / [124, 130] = -2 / 0.6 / -1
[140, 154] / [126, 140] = -7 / 0.2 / -1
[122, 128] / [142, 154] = -7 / -0.6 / 0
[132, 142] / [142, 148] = 3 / 0.4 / 2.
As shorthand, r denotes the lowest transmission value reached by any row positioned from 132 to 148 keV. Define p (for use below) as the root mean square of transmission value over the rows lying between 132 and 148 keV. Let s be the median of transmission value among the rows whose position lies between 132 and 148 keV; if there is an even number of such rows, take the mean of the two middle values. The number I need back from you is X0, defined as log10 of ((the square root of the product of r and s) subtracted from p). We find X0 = 0.07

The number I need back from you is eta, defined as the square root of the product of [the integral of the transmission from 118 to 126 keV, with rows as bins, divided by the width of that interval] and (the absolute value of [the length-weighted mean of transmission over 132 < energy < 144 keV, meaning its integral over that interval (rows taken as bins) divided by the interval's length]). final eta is 19.7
